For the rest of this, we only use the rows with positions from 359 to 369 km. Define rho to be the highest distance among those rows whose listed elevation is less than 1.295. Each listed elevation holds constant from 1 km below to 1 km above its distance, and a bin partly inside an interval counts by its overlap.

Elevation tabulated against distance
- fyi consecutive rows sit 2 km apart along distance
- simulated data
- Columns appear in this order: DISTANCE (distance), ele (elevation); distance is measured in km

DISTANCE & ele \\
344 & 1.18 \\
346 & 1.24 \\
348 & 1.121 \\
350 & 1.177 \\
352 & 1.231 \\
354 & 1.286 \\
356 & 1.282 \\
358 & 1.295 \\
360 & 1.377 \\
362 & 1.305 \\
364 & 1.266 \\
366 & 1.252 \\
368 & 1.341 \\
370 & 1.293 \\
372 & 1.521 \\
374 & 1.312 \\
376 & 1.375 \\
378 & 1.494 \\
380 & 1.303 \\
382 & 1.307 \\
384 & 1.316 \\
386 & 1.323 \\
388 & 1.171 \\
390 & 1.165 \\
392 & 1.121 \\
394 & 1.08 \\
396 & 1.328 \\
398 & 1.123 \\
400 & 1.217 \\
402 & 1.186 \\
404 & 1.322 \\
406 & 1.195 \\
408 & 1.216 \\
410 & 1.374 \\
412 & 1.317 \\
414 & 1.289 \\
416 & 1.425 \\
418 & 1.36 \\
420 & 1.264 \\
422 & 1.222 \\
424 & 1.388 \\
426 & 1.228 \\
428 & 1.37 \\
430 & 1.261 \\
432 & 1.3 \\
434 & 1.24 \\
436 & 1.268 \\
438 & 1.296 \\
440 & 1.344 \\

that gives 366 km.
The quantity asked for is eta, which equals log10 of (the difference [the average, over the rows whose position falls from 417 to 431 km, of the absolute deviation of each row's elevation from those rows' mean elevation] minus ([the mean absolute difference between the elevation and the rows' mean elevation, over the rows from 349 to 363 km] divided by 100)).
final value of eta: -1.20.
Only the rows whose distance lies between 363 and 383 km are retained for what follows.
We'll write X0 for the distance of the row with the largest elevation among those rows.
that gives 372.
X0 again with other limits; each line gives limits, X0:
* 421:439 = 424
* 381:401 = 396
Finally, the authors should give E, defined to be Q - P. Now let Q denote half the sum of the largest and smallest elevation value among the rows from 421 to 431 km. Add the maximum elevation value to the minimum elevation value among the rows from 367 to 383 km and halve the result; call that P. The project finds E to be -0.10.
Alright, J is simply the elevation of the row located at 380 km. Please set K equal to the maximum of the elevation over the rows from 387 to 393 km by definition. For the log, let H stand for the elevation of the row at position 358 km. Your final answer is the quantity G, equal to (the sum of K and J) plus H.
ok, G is 3.8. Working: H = 1.295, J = 1.303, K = 1.171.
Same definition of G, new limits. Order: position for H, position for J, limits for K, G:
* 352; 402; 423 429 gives 3.8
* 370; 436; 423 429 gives 3.9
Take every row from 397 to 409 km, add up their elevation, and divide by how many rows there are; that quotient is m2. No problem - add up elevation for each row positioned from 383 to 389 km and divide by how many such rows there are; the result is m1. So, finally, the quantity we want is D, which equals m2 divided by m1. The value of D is 0.95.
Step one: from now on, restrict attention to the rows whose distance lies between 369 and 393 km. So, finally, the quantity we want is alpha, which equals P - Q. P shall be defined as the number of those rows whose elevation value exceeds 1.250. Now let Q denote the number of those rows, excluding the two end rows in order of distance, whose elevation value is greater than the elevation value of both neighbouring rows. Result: 6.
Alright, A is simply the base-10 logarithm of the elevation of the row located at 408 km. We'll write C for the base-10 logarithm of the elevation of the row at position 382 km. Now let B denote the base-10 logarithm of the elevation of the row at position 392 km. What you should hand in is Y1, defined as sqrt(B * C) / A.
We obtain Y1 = 0.89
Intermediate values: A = 0.085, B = 0.05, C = 0.12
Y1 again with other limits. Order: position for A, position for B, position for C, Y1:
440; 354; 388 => 0.67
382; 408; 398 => 0.56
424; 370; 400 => 0.69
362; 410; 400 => 0.94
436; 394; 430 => 0.56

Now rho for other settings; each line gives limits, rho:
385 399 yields 398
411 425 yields 422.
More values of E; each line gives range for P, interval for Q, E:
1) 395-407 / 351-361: 0.08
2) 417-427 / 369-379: 0.10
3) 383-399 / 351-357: 0.05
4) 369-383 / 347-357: -0.20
